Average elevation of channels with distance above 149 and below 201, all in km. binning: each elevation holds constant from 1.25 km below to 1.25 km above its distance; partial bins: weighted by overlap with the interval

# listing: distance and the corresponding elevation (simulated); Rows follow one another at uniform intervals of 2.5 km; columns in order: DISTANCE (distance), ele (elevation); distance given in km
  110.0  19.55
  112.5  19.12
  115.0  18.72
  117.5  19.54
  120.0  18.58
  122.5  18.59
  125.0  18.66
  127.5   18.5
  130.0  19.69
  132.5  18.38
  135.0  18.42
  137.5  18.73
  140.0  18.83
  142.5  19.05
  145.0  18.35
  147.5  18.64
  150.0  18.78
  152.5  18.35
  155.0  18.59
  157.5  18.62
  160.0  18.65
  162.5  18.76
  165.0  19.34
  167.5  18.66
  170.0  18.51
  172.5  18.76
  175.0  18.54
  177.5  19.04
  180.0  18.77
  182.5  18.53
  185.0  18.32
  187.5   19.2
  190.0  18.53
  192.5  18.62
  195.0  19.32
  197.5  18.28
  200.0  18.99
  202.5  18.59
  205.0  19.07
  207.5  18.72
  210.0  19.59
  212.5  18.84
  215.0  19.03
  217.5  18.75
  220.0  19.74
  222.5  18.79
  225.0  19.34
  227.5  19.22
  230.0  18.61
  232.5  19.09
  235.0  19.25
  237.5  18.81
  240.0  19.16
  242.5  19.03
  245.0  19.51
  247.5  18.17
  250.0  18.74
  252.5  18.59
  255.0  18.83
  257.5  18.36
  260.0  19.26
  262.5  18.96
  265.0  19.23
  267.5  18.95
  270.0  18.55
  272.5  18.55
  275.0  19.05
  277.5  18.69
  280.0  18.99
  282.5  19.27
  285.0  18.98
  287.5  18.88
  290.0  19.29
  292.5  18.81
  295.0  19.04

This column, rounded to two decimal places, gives 18.72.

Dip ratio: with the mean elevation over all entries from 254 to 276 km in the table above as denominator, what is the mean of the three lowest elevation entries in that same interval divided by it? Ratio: 0.980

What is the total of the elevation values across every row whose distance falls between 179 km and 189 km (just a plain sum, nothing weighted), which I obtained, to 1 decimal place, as 74.8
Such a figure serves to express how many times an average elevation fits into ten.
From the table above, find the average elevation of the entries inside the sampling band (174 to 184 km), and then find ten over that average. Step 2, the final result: 0.534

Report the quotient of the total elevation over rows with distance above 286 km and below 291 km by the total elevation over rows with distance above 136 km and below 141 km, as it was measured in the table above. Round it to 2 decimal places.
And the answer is 1.02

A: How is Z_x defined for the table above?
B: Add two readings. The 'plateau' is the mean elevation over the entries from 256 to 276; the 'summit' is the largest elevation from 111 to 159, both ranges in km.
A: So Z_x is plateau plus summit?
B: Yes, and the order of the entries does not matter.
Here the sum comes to 38.55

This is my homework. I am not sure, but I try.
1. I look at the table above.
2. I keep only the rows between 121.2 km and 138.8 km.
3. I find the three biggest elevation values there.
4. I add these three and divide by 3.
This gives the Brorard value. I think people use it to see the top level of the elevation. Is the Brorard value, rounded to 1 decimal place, 19.0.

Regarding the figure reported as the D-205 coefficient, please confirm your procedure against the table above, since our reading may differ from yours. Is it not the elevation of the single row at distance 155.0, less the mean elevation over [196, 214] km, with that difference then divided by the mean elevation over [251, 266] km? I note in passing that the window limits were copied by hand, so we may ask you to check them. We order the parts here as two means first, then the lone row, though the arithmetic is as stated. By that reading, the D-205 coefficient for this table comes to -0.015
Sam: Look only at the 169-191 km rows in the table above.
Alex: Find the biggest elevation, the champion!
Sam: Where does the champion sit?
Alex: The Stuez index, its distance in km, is 187.5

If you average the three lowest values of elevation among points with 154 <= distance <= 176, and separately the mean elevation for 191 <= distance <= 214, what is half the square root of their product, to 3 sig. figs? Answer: 9.36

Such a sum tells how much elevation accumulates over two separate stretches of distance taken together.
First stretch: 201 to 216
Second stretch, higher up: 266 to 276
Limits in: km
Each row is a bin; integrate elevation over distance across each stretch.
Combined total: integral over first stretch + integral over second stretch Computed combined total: 472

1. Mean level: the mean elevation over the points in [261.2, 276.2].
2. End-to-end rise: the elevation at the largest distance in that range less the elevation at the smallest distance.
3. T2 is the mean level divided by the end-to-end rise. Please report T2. 210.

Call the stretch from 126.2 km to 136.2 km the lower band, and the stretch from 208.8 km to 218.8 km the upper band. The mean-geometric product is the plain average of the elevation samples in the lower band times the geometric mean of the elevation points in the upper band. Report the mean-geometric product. 357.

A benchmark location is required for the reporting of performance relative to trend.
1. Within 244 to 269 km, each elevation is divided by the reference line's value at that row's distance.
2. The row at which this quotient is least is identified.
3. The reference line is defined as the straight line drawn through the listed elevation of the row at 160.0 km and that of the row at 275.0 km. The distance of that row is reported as 247.5 km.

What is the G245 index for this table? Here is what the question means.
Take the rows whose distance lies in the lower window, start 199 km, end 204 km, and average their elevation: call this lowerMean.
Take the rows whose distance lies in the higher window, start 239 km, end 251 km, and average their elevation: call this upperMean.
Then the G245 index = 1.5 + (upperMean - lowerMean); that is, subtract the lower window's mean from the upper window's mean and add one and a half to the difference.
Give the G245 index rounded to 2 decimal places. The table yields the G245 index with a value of 1.63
